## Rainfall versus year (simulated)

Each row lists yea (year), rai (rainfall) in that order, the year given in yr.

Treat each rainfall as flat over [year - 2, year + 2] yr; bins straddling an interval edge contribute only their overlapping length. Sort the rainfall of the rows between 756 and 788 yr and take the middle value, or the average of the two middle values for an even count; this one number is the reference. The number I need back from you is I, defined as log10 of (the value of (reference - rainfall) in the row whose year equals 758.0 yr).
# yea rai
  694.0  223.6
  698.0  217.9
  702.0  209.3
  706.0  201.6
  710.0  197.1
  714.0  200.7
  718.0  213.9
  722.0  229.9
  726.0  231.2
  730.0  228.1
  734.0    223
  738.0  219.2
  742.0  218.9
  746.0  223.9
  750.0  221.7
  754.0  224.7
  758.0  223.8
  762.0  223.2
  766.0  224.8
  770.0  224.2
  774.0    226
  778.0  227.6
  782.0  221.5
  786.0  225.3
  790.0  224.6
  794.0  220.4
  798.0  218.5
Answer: -0.2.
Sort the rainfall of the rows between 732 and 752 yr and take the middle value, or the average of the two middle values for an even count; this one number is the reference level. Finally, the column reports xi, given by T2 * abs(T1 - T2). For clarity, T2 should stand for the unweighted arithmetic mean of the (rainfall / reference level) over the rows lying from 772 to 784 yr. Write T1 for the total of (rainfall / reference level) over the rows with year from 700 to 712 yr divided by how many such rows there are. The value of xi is 0.102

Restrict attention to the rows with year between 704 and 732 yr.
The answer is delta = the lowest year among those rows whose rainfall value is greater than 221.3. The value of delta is 722.0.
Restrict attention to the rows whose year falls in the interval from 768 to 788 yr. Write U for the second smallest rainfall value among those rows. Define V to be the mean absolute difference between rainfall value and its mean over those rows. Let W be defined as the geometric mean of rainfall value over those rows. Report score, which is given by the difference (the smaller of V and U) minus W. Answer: -223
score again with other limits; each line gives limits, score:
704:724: -198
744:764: -223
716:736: -220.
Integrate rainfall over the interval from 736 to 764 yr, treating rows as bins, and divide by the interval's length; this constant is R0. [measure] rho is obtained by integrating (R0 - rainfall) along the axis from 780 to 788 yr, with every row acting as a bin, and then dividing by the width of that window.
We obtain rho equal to -1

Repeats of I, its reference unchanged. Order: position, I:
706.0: 1.4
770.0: -0.5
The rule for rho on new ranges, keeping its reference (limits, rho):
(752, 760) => -2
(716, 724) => 0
